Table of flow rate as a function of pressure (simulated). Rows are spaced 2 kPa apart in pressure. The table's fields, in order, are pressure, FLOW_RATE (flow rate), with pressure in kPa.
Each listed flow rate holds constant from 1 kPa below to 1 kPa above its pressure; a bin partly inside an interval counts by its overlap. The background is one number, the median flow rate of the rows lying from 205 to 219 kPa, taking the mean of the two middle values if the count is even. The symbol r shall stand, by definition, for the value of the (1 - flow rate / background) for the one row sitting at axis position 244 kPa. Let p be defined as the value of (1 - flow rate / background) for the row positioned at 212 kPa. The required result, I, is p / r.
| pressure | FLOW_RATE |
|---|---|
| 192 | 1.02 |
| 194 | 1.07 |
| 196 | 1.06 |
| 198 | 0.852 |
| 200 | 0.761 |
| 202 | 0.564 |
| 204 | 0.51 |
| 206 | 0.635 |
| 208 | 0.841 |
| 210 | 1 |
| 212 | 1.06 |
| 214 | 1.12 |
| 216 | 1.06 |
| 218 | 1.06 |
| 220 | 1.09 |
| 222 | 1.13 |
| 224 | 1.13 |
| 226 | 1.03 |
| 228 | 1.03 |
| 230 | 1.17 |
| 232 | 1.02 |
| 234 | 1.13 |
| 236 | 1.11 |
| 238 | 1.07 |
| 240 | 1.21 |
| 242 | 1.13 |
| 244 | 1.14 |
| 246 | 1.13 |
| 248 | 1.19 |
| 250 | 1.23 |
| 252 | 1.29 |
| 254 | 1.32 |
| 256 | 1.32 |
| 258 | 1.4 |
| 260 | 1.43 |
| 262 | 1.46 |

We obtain 0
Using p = 0.00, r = -0.08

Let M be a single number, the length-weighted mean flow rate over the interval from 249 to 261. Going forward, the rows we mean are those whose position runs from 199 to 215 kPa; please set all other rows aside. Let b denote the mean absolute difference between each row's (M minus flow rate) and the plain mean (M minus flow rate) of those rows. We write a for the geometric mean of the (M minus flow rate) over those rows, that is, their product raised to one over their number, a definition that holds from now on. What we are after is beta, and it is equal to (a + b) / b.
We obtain 3.4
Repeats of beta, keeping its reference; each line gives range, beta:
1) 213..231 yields 6.7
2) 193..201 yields 3.9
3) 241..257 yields 2.0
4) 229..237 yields 6.0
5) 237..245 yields 6.0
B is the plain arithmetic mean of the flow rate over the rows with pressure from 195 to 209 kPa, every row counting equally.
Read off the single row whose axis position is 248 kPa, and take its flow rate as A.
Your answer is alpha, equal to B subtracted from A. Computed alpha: 0.4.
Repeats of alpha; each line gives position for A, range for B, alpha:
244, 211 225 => 0.0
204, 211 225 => -0.6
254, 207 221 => 0.3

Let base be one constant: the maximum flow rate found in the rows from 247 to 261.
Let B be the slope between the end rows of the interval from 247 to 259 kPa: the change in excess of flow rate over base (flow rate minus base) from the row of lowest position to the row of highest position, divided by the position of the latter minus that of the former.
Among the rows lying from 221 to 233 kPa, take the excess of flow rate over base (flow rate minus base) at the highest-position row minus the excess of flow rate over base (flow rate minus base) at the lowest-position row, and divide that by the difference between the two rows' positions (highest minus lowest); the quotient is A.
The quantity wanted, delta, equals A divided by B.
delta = -1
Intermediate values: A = -0.01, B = 0.021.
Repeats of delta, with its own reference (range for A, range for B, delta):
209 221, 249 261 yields 0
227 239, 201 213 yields 0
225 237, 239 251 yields 4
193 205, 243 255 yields -3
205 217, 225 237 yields 5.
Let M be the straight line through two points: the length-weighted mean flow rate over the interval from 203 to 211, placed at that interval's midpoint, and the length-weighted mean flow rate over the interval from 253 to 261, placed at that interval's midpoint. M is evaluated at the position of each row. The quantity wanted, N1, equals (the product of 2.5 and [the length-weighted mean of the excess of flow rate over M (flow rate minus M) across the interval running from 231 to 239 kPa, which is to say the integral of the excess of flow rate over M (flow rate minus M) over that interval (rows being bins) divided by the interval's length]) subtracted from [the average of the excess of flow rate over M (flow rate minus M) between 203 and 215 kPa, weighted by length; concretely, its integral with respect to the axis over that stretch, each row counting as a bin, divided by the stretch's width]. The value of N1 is 0.12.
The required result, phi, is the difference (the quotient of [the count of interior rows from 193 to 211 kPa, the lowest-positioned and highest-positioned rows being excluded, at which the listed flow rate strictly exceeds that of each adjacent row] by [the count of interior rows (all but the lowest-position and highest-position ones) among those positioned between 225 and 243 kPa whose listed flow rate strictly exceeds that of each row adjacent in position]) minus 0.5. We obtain -0.5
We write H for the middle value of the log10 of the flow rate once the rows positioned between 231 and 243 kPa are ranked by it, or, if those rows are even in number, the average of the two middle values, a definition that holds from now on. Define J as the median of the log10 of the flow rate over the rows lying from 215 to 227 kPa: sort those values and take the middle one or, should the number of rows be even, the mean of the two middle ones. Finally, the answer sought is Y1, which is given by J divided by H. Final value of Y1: 0.6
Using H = 0.05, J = 0.03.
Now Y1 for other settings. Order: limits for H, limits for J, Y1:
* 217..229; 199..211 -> -5.0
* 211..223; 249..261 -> 3.8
